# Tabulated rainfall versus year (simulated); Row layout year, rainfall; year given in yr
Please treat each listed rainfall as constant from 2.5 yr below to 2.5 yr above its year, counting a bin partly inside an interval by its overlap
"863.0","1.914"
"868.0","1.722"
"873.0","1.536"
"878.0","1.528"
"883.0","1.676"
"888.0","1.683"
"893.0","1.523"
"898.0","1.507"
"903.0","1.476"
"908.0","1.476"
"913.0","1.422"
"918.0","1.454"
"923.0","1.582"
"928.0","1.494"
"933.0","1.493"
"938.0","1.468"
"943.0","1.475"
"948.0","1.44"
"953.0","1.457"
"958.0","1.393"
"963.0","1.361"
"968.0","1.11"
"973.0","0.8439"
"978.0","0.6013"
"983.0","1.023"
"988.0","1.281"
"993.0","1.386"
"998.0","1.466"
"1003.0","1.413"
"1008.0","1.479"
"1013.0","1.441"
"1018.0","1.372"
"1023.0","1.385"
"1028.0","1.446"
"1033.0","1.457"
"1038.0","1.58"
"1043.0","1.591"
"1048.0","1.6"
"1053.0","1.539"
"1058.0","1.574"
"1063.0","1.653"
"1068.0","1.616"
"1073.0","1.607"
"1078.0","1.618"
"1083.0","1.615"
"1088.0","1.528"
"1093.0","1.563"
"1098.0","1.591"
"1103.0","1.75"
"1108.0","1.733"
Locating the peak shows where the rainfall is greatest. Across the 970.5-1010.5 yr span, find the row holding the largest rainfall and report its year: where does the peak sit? 1008.0 yr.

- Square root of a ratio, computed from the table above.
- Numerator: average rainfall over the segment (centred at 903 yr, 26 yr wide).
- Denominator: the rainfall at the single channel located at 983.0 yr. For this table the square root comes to 1.20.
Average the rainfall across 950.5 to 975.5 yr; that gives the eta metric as 1.23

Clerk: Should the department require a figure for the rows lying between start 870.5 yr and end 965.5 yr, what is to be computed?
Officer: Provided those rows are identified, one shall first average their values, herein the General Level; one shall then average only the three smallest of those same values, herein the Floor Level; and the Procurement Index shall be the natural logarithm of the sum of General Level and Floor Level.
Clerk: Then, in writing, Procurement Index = 1.06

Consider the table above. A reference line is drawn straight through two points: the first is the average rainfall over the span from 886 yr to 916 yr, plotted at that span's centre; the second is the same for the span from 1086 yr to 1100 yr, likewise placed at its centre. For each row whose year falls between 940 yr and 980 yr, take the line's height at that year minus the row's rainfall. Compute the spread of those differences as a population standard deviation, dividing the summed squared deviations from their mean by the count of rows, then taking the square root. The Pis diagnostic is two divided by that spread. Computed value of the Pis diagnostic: 6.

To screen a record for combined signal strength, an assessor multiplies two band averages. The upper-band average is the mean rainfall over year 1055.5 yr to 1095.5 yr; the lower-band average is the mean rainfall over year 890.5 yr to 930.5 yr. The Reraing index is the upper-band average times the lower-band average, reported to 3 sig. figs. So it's 2.38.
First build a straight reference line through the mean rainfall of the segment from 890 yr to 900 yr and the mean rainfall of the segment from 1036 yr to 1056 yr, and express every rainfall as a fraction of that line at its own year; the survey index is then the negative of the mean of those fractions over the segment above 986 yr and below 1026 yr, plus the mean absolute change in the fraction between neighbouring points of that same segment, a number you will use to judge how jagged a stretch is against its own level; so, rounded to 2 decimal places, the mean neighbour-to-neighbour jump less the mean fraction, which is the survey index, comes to -0.86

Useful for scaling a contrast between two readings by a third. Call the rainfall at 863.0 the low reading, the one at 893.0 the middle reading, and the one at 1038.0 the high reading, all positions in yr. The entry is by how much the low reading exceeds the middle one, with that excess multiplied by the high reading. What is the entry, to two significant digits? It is 0.62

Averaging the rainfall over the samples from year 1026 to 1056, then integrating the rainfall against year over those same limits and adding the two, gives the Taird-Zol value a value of 48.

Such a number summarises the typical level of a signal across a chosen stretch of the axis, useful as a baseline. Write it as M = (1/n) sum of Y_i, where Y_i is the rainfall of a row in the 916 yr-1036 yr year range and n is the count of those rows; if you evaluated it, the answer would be 1.35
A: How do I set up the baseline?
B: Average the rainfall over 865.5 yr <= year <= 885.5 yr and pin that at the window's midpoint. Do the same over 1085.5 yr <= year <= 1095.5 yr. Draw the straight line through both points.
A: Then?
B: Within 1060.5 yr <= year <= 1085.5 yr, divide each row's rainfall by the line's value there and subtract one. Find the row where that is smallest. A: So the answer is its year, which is 1073.0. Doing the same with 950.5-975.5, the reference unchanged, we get 973.0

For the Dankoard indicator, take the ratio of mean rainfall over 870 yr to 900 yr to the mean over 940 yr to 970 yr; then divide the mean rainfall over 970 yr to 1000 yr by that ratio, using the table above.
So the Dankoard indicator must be 1.0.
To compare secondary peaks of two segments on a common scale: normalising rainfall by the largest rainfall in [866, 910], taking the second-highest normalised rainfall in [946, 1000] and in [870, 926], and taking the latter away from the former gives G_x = -0.13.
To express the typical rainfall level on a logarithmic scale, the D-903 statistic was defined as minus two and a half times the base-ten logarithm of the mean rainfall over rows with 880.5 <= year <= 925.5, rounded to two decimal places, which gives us -0.46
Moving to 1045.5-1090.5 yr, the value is -0.51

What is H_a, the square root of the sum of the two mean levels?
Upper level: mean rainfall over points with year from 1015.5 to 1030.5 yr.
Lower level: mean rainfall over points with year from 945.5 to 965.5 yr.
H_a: 1.68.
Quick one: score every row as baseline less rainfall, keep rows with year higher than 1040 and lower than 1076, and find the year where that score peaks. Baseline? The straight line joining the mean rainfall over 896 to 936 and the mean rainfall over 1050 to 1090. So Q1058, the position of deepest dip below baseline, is 1053.0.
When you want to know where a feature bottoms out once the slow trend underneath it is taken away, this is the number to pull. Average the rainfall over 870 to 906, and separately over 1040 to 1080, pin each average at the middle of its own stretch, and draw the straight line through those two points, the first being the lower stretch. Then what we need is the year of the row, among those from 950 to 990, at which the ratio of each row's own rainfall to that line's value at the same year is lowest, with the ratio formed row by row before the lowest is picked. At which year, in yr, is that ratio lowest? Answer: 978.0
